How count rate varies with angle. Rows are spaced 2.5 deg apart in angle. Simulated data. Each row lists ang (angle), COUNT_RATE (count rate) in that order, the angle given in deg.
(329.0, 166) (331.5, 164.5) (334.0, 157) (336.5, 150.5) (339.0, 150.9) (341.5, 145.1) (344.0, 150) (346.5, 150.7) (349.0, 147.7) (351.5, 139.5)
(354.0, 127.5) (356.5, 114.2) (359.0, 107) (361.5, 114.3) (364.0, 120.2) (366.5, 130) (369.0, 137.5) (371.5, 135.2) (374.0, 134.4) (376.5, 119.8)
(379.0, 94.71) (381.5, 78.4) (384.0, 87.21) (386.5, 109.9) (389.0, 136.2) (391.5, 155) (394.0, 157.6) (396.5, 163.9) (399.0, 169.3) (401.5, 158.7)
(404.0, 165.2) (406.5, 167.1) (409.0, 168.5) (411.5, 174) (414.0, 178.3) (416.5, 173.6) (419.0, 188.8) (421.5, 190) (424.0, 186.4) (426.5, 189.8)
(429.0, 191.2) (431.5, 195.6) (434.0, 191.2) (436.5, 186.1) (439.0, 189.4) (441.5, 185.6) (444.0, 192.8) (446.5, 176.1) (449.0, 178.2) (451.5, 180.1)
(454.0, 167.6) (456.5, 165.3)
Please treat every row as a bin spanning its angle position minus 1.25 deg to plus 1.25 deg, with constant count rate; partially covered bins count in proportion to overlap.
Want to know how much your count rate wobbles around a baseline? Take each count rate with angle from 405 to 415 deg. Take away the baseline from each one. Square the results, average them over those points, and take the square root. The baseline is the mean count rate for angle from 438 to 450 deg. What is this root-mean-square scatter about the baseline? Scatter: 13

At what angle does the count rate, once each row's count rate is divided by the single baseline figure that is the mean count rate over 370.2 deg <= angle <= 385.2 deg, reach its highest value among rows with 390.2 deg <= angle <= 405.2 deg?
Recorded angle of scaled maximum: 399.0 deg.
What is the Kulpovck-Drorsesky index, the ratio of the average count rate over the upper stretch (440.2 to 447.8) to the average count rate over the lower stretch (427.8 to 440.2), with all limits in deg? 0.97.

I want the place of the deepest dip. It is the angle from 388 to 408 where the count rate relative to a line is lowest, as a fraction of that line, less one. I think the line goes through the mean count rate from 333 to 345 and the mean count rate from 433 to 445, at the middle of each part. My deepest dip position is 389.0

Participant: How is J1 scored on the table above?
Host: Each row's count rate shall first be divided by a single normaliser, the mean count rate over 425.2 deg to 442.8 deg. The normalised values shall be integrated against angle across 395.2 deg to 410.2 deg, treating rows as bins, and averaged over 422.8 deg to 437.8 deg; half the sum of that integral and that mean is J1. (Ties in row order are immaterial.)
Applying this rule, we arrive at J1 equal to 7.0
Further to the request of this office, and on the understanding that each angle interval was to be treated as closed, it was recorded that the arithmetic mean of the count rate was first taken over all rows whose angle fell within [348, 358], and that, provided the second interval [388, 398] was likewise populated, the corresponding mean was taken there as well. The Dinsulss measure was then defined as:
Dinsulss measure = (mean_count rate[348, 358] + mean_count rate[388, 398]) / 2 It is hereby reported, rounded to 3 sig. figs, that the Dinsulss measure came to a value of 143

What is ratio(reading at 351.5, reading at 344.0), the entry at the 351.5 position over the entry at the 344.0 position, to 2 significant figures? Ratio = 0.93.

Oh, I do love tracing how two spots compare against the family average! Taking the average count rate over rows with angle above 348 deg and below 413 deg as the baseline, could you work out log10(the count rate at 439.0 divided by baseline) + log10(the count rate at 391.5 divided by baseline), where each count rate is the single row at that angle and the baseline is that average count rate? 0.21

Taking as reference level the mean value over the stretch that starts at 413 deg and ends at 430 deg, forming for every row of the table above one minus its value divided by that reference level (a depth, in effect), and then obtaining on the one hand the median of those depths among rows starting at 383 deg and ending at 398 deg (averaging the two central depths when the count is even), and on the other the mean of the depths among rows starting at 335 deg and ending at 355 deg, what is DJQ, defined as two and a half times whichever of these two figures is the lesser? 0.54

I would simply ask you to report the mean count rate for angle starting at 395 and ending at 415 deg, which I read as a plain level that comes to 168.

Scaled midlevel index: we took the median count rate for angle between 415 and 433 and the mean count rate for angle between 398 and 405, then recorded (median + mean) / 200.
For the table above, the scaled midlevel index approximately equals 1.77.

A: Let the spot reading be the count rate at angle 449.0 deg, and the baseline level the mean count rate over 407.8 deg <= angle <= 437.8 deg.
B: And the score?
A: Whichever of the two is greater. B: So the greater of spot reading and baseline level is 184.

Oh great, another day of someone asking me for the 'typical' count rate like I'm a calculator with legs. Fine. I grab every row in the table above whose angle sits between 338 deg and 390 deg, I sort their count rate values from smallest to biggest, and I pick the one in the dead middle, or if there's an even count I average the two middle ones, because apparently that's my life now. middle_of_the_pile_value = 130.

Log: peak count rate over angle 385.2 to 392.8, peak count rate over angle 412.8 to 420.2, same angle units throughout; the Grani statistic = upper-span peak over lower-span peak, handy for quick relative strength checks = 1.22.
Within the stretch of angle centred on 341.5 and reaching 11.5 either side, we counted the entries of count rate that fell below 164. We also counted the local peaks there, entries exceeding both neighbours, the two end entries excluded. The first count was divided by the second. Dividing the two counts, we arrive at 4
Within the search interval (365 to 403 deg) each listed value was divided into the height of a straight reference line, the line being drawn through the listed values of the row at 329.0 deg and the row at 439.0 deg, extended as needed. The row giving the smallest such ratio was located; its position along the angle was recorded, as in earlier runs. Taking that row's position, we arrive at 399.0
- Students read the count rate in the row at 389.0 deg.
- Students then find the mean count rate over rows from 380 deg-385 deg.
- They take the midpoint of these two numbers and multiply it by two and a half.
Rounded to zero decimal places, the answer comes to 274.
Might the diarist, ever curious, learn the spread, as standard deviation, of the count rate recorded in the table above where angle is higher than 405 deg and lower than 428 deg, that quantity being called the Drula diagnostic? 9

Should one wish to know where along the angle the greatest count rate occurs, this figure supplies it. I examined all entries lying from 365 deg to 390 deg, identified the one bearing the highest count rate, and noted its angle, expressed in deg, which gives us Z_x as 369.0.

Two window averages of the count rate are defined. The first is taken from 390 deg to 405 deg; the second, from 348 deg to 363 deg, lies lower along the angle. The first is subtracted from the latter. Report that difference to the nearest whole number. -37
